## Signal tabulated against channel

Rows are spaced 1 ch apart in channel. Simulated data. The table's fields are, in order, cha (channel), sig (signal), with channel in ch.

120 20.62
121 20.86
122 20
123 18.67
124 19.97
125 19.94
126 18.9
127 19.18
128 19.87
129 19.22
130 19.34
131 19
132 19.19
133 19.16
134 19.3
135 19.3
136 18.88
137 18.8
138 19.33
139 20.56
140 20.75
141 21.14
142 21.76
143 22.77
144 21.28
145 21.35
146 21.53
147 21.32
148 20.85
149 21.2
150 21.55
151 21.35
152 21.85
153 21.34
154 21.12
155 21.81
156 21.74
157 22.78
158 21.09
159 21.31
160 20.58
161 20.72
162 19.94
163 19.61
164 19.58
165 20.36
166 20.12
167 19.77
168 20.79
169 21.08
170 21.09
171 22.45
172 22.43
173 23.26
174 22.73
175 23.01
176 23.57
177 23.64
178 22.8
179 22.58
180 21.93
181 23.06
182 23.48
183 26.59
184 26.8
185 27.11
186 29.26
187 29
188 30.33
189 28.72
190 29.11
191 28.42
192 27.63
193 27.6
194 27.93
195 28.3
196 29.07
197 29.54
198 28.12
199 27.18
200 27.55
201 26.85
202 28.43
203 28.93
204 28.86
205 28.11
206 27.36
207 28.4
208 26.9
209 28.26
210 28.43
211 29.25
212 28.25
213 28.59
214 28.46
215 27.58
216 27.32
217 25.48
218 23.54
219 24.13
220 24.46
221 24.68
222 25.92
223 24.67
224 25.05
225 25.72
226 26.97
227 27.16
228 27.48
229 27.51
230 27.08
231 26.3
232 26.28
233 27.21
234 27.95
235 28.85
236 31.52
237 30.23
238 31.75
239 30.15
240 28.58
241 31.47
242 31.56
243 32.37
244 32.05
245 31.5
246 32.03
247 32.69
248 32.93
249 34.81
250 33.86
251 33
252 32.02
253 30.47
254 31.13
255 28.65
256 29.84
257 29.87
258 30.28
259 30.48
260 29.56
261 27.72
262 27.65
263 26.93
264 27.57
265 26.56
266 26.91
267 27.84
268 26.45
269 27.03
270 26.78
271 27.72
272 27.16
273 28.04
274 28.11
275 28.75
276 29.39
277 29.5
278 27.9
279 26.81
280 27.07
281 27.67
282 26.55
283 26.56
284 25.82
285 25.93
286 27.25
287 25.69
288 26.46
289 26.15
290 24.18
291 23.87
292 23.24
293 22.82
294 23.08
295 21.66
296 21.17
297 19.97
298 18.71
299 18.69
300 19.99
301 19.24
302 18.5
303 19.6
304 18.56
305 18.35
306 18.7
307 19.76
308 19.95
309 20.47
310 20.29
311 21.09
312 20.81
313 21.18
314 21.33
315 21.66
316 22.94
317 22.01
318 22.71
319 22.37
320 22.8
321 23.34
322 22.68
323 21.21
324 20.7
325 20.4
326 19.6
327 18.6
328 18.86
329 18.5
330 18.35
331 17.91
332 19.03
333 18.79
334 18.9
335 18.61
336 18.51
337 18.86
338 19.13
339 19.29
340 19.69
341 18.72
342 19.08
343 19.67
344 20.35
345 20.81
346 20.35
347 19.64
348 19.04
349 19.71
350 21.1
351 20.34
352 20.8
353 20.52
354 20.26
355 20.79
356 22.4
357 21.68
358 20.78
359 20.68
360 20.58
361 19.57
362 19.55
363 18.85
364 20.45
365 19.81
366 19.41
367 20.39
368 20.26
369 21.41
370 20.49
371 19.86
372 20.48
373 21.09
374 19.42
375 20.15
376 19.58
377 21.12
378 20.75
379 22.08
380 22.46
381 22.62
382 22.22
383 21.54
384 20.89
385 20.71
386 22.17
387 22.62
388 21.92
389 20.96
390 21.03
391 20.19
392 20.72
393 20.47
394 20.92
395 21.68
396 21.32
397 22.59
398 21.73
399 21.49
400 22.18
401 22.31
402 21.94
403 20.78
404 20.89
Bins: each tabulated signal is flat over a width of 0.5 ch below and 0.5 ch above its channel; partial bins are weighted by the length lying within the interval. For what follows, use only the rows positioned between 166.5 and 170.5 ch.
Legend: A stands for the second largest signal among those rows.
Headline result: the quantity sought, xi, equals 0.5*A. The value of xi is 10.5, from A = 21.08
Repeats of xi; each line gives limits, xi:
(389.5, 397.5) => 10.8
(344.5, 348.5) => 10.2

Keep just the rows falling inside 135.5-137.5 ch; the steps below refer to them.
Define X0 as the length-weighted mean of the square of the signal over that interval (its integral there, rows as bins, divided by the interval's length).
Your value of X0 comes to 355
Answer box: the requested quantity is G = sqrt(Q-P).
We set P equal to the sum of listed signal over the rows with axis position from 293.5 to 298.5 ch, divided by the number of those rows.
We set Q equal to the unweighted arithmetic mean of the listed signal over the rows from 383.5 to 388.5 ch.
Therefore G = 0.86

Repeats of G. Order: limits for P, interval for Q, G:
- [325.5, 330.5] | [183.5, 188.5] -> 3.12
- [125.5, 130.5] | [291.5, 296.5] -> 1.76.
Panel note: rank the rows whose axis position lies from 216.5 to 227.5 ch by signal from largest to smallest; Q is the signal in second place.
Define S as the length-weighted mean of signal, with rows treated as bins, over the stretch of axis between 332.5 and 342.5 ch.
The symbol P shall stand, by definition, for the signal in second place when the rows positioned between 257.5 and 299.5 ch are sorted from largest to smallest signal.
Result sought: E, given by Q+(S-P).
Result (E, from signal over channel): 16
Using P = 30.28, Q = 26.97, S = 19.0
